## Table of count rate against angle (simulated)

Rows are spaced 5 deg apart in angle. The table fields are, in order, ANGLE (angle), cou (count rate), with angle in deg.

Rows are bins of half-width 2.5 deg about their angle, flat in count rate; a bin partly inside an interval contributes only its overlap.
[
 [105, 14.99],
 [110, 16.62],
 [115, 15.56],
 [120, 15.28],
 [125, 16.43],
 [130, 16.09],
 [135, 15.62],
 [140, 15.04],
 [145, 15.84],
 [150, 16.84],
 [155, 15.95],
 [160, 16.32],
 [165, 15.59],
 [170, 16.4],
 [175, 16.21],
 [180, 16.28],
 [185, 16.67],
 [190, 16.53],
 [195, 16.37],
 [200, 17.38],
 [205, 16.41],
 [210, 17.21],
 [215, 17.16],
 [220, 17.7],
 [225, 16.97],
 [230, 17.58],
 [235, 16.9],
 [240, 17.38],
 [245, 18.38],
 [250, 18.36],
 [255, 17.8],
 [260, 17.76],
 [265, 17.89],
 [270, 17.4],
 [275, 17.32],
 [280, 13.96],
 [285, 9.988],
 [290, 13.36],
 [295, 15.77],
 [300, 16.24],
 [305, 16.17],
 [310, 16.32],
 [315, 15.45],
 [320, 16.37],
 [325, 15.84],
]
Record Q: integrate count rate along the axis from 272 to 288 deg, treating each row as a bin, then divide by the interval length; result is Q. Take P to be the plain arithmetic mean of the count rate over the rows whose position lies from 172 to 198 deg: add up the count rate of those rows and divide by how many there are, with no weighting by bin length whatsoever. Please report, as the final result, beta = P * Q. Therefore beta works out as 227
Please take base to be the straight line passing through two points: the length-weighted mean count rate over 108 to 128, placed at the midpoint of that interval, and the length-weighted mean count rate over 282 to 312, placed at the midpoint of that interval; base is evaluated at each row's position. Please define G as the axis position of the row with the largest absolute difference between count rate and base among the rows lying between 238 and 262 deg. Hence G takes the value 250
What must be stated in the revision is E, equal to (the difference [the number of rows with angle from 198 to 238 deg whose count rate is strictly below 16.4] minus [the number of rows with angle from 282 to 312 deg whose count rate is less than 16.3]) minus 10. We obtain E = -15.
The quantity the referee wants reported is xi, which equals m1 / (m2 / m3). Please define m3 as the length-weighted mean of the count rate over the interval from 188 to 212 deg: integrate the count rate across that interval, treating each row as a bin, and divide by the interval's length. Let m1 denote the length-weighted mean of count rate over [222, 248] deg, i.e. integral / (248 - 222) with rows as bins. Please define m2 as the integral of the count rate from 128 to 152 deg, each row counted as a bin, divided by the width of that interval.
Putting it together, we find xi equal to 18.5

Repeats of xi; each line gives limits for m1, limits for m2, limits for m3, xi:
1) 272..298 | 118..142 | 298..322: 14.5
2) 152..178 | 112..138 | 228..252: 18.1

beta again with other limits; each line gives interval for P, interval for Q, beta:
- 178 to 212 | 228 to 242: 288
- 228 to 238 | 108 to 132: 276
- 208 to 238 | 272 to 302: 249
